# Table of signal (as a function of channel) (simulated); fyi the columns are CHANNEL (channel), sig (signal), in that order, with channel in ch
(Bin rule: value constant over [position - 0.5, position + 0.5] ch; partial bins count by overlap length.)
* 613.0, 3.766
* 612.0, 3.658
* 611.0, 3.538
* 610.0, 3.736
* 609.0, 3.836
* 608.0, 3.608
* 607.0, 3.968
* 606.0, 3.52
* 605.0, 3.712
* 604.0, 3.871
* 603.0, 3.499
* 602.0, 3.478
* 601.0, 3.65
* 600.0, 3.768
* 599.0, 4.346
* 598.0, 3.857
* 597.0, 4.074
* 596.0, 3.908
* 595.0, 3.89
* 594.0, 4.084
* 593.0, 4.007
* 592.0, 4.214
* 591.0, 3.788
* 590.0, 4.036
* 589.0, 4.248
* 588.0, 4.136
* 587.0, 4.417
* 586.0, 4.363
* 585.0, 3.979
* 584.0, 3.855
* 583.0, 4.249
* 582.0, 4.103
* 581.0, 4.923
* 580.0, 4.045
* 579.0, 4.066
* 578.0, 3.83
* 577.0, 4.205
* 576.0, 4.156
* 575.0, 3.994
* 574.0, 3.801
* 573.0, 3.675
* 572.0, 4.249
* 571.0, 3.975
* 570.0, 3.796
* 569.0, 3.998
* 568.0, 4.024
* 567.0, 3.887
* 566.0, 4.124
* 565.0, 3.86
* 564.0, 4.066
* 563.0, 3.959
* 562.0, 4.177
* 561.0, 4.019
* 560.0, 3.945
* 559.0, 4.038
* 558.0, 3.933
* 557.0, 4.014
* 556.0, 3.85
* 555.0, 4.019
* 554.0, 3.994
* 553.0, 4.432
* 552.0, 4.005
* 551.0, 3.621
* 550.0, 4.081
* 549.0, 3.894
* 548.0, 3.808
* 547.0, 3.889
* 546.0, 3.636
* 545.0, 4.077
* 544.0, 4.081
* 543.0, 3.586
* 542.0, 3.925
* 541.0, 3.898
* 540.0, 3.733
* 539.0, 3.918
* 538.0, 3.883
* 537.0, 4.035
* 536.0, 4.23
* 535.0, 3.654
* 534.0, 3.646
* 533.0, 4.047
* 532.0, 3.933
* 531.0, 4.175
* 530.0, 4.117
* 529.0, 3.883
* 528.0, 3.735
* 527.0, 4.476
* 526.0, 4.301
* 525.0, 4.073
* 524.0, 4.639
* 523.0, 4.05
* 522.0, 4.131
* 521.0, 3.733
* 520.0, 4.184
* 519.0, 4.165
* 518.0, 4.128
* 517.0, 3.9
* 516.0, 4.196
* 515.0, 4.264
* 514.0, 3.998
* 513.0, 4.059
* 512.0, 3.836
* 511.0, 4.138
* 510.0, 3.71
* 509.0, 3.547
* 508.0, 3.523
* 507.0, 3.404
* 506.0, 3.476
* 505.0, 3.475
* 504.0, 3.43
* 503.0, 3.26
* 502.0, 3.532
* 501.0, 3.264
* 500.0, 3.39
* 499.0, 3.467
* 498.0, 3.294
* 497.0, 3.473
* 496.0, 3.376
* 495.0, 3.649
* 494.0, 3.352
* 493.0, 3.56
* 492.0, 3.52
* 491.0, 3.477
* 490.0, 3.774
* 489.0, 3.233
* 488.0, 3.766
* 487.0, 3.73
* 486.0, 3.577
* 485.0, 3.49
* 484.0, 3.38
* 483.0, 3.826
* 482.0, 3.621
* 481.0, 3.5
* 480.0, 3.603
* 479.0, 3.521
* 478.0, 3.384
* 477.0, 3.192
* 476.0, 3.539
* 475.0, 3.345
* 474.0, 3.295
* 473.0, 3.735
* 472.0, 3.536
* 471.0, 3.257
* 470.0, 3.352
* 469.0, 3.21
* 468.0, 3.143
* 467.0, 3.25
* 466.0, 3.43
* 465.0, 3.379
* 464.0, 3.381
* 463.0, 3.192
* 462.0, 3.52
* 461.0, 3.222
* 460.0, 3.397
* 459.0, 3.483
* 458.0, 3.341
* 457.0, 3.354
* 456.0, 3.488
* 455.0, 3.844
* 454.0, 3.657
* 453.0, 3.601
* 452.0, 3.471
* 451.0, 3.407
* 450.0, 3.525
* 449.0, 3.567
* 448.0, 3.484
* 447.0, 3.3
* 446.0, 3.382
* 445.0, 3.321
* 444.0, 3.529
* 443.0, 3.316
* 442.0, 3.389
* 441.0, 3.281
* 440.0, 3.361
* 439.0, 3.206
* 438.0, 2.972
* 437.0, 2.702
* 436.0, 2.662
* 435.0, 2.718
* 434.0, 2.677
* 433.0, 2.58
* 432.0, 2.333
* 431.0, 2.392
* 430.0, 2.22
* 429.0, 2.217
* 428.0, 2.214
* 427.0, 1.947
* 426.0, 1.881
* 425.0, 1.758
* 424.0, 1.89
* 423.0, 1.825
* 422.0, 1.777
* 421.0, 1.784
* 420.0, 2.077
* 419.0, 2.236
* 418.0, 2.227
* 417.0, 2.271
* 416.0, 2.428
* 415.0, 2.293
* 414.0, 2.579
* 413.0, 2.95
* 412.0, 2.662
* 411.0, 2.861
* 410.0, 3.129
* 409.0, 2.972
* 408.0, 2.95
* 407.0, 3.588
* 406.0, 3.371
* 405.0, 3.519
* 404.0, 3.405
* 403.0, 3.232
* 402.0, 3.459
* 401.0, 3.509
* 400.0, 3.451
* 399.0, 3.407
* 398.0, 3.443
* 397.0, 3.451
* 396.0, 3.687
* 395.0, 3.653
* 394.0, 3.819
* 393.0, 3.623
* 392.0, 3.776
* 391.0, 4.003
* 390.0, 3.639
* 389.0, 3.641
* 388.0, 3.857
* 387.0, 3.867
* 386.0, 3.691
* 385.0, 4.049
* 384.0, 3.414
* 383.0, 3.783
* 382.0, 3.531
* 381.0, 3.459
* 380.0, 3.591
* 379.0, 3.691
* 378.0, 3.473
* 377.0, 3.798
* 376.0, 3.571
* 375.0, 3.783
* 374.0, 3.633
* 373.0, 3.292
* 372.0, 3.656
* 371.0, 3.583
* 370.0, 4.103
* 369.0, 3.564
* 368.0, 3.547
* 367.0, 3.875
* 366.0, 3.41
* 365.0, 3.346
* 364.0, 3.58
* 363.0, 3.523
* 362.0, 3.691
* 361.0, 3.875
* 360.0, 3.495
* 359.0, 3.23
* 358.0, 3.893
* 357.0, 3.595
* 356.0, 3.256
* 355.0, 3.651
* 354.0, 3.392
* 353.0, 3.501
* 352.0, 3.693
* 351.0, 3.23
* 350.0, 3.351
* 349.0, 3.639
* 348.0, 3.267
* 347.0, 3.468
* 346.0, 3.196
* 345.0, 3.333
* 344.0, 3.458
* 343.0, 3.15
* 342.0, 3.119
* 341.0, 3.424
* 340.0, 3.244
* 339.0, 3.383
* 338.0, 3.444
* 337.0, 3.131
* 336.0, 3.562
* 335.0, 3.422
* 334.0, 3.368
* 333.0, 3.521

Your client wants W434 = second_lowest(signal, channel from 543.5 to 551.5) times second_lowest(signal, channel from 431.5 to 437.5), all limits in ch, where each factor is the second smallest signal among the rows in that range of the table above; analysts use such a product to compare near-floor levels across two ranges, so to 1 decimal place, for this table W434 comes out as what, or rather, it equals 9.4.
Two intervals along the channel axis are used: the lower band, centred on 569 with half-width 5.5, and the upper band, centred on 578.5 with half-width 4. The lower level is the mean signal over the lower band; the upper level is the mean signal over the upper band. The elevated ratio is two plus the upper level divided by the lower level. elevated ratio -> 3.05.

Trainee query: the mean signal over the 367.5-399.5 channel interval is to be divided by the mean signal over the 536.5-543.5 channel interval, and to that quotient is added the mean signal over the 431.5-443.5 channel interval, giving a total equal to 3.9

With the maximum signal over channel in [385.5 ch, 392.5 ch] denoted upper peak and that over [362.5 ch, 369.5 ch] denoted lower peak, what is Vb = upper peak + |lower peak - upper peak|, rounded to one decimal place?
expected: 4.1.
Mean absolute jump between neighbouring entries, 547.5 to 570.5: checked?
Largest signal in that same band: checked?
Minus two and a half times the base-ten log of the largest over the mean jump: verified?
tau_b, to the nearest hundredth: -3.40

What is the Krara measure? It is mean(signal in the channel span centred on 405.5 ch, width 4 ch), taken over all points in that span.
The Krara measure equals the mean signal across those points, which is 3.47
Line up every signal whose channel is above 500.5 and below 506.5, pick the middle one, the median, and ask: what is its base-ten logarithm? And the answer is 0.54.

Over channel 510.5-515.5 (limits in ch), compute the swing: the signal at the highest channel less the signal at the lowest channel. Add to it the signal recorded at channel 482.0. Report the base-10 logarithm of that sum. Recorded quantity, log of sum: 0.57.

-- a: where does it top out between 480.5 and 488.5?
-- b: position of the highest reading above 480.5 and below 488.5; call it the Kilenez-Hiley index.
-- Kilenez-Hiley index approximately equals 483.0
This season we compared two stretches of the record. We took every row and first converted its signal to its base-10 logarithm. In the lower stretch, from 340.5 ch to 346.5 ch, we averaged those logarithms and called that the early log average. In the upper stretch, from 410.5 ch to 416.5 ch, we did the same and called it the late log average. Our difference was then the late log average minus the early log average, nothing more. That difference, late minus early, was -0.10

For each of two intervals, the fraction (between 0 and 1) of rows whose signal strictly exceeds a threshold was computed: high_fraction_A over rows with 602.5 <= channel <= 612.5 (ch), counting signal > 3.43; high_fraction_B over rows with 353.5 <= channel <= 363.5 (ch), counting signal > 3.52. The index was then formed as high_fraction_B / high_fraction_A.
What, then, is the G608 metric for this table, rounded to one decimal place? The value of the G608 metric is 0.6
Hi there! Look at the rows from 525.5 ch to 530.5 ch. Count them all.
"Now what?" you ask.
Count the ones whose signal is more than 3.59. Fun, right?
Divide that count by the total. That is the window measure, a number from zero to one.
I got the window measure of 1.0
